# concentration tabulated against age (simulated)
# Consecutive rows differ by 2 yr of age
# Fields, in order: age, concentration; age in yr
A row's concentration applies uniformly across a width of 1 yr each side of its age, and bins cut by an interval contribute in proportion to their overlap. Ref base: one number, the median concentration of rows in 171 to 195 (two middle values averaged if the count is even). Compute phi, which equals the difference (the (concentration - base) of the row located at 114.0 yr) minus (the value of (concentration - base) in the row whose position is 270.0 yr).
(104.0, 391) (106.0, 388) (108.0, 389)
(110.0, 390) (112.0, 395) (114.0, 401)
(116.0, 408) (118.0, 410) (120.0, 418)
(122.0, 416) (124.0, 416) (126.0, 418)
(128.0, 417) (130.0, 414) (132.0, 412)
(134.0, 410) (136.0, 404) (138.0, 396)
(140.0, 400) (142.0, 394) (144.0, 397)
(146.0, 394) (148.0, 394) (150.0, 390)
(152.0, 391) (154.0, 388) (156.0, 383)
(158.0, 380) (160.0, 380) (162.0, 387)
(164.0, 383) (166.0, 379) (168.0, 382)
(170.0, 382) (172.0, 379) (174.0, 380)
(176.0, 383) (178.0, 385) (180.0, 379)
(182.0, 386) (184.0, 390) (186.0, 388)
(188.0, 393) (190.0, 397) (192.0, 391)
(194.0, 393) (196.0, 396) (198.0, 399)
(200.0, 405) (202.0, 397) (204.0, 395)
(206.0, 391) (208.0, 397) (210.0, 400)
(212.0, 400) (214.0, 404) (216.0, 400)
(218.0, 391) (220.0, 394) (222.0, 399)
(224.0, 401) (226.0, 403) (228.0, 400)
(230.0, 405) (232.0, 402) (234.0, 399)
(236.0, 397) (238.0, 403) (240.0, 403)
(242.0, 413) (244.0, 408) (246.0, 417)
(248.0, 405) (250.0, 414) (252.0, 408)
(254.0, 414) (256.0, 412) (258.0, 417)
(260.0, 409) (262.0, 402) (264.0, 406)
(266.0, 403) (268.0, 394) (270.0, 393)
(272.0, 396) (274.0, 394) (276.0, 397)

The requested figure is 8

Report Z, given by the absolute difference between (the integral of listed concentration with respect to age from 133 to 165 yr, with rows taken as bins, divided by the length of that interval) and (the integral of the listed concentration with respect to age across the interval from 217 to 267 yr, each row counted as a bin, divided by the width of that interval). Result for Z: 13.1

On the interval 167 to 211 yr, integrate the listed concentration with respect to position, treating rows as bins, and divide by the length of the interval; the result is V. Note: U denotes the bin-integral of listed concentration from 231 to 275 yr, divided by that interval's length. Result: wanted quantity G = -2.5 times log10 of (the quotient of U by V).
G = -0.04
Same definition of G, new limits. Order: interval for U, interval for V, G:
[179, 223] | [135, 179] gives -0.02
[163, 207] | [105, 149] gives 0.04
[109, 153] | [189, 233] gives -0.02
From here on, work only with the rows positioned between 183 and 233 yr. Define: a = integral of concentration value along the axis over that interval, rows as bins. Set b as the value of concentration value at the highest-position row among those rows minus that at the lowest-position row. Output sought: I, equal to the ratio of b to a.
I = 0.0006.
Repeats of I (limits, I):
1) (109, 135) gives 0.0019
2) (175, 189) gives 0.0018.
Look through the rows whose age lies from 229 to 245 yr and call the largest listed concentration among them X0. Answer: 413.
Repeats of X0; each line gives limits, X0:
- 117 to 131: 418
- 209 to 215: 404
